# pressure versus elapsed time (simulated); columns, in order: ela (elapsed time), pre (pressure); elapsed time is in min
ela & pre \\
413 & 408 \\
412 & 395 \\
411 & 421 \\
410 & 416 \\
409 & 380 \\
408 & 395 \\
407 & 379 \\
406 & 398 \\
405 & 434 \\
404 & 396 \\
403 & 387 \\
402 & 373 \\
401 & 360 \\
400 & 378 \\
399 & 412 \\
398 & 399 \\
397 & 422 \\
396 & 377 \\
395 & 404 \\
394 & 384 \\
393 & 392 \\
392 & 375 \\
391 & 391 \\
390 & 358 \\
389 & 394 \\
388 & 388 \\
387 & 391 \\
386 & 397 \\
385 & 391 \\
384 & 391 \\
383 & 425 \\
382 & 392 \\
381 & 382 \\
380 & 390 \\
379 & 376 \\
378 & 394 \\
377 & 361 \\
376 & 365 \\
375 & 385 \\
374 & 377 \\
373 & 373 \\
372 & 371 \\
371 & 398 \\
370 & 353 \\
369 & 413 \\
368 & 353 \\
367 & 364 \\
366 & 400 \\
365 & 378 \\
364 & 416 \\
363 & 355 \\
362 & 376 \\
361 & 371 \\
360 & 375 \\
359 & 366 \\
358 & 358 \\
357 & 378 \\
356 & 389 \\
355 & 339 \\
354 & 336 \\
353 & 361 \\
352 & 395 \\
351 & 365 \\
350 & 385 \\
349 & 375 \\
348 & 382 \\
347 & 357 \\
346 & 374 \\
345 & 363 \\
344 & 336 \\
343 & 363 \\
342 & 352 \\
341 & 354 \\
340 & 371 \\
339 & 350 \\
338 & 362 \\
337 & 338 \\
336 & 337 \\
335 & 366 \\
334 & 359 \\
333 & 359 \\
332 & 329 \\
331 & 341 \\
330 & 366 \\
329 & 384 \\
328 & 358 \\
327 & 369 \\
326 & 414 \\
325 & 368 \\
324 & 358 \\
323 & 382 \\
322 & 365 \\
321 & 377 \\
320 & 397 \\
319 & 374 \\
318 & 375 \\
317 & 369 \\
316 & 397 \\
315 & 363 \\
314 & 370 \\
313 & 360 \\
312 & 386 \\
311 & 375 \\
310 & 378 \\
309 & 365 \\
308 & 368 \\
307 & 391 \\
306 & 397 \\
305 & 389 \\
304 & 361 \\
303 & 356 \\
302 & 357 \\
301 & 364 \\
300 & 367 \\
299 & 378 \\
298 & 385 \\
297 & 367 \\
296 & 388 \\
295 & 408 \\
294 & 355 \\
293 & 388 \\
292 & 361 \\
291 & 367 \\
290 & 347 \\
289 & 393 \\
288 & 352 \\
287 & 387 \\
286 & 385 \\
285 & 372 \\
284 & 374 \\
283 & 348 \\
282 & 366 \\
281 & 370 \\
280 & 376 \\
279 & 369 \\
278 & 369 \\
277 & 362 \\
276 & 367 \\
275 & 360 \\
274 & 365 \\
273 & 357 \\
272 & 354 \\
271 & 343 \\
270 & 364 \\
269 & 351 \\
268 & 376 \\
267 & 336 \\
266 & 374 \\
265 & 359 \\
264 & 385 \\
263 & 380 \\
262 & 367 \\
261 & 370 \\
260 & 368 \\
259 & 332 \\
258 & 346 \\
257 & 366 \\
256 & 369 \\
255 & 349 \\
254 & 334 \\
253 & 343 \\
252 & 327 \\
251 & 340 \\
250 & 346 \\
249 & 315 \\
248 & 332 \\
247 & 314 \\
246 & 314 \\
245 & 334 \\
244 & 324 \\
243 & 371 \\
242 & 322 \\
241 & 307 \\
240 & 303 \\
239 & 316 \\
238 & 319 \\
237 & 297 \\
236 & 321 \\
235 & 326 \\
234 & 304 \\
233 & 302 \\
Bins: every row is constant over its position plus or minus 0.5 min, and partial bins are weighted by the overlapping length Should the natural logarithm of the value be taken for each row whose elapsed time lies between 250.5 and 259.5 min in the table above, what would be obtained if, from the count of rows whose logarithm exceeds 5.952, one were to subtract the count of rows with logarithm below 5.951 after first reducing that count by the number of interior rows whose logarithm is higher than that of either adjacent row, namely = -7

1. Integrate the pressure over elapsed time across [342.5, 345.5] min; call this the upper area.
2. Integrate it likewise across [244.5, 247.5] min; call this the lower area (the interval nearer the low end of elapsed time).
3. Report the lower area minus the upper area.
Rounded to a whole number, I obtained -100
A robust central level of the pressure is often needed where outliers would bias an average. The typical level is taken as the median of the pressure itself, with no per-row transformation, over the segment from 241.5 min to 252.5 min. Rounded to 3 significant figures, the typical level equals 327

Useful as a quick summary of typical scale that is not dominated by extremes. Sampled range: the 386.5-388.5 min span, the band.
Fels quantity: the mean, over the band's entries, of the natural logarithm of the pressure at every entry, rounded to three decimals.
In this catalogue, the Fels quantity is 5.965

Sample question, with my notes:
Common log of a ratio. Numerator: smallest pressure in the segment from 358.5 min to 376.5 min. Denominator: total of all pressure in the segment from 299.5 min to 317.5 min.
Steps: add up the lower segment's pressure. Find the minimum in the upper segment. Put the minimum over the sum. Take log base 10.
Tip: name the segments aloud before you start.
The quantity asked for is -1.28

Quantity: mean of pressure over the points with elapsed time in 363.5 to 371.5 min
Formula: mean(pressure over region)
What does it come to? 384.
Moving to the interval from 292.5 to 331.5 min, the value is 375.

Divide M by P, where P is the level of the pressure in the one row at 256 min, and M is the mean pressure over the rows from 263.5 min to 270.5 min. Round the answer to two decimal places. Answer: 0.99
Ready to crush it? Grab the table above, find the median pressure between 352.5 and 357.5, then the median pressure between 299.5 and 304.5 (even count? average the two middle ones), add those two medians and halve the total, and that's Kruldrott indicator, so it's 361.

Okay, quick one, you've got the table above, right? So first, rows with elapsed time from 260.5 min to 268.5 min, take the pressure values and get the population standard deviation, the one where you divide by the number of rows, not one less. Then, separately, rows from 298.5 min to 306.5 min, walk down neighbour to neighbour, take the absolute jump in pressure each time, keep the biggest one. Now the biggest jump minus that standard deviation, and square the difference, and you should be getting 187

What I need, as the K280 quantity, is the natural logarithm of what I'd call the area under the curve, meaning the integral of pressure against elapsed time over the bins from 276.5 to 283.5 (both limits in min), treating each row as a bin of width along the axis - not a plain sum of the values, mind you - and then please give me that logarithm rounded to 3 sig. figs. 7.85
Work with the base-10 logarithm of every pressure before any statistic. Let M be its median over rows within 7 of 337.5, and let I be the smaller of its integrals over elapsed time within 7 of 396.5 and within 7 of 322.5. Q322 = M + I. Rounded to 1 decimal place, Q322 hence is 38.6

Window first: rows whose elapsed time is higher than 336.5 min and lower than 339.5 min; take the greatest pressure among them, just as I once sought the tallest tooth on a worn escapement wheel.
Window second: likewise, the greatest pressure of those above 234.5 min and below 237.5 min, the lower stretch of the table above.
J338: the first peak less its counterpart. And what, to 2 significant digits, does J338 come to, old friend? 36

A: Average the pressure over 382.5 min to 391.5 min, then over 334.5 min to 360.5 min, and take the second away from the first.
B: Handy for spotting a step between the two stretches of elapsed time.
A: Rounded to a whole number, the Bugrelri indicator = 29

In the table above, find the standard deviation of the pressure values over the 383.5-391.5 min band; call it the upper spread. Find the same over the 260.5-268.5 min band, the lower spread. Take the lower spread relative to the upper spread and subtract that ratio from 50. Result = 48.8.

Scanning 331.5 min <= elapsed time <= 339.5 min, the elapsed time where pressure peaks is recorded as 335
